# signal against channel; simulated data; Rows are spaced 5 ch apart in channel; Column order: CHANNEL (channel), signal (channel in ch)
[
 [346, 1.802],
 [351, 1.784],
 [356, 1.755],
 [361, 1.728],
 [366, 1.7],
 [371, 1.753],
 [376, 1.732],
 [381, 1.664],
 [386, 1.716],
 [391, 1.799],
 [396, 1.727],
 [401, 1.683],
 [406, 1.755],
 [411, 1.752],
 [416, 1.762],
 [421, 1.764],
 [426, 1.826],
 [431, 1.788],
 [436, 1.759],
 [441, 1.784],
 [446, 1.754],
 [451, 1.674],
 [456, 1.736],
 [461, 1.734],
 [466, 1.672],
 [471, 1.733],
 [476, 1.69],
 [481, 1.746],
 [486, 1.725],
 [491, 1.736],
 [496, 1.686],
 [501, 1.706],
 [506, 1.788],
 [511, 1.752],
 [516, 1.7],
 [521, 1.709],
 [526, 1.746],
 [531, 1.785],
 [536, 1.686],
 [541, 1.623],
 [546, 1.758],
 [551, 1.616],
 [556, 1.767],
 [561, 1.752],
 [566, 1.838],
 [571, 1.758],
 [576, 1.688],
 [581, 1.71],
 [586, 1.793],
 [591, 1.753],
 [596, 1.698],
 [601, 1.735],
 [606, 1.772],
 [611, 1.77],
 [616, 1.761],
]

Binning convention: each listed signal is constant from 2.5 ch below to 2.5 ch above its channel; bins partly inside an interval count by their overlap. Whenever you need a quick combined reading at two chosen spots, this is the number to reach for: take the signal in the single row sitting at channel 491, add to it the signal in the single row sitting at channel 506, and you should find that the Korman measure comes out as 3.52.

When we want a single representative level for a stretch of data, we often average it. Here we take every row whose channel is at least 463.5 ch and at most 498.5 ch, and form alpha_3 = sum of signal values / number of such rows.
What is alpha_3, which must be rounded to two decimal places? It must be 1.71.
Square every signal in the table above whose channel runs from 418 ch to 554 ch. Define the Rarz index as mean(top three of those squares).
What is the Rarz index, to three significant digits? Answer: 3.24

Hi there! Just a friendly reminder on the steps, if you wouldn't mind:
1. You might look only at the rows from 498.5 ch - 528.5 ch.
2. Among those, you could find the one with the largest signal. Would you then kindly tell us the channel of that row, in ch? 506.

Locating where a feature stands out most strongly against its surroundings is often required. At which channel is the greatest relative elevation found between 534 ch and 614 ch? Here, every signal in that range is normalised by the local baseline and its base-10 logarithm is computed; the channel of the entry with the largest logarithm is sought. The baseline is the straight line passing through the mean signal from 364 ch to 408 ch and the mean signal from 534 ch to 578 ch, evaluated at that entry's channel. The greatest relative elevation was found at 566 ch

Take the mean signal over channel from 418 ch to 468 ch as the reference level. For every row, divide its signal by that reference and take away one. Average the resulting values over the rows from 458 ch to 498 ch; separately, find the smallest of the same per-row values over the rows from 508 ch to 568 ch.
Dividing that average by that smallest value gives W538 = 0.25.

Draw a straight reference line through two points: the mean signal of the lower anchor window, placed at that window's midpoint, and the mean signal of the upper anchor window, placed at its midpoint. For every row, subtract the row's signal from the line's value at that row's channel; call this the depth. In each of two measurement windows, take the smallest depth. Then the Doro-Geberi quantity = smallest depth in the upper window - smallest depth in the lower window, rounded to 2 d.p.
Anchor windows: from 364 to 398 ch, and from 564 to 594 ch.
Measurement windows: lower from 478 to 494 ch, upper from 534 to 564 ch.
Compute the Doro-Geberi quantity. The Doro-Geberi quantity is -0.01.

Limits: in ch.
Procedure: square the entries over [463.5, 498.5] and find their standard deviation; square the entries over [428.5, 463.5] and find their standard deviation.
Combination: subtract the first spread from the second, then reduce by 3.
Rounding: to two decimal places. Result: -2.97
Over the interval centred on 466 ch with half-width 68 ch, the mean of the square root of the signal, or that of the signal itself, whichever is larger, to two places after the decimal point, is 1.74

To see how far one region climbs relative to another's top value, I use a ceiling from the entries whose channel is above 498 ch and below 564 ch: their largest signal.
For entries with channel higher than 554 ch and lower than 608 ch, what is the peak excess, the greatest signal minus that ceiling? 0.050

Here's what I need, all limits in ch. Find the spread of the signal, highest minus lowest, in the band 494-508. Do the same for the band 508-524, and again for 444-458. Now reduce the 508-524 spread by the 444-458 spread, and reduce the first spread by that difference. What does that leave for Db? 0.13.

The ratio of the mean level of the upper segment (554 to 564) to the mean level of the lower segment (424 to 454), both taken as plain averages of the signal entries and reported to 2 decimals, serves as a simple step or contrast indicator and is 1.00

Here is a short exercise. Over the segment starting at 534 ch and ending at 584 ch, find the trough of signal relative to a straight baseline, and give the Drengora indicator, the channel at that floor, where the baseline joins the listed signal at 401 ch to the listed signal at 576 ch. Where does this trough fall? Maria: 551 ch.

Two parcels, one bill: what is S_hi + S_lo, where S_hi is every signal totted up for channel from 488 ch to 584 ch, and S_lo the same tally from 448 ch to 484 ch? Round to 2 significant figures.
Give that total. 45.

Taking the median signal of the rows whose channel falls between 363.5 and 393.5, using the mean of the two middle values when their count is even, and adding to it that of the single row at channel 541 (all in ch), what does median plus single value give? 3.35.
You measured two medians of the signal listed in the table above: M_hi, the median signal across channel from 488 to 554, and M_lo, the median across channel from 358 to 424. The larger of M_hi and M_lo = 1.73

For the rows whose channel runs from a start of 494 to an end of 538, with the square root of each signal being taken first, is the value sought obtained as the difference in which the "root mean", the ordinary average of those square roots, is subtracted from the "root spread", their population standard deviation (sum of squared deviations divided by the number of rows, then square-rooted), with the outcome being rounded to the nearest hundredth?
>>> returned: -1.30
